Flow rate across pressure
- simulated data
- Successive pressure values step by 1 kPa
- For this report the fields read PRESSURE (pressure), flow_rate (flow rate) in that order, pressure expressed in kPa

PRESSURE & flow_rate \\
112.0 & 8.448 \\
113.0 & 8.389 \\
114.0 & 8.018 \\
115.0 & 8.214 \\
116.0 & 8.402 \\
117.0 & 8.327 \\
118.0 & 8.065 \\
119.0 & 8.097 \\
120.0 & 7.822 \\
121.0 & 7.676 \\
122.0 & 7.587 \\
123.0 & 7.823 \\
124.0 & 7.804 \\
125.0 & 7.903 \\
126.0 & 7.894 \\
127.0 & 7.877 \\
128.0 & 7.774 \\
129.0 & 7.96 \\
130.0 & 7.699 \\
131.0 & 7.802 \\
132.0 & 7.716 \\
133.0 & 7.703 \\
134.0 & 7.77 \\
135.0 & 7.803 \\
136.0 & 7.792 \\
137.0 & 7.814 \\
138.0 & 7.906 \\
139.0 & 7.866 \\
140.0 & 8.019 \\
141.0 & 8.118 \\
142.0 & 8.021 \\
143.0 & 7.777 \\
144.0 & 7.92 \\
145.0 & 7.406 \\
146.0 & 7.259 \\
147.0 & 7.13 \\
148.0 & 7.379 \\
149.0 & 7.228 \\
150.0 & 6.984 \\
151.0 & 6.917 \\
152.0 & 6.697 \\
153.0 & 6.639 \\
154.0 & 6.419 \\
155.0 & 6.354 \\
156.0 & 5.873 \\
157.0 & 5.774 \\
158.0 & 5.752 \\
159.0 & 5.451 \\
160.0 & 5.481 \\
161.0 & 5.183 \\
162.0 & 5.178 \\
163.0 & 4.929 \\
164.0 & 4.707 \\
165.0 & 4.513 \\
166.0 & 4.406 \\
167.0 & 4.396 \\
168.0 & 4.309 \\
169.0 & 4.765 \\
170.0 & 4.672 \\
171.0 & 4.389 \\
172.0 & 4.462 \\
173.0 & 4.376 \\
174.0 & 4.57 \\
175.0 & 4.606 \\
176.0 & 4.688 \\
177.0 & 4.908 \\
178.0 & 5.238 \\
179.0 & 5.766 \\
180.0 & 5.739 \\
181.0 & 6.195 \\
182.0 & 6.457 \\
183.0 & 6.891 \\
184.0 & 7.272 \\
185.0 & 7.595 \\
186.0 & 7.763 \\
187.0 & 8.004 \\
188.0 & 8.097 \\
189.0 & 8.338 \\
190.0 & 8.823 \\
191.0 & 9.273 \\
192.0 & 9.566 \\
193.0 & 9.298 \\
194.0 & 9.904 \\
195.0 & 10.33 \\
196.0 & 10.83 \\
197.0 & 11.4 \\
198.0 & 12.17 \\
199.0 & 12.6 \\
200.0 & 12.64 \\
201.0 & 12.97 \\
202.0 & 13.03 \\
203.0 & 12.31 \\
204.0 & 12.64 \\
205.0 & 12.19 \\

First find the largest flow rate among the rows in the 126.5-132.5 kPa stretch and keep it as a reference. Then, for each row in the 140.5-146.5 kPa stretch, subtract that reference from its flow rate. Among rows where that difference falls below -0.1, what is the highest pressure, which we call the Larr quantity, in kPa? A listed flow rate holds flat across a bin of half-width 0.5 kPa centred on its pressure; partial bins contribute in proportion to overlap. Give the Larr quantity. 146.0 kPa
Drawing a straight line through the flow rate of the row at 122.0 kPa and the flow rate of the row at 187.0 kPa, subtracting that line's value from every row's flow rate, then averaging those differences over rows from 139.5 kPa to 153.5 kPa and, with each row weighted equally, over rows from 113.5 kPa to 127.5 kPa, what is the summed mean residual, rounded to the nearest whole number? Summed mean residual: 0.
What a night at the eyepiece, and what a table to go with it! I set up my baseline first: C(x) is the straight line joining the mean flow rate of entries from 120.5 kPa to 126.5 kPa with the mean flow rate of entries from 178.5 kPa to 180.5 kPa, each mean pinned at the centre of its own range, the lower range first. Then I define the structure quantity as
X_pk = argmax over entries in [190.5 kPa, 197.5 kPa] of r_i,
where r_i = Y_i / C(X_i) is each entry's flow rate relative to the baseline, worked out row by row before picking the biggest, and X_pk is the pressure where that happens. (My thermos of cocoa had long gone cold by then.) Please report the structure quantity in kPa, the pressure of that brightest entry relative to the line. 197.0 kPa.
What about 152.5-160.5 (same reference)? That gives 153.0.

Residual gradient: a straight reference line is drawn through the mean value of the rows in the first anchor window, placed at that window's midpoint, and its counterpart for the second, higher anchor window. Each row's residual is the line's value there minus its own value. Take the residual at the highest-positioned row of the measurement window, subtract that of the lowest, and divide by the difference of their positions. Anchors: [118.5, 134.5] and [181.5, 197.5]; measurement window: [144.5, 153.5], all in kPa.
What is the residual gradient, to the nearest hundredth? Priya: 0.11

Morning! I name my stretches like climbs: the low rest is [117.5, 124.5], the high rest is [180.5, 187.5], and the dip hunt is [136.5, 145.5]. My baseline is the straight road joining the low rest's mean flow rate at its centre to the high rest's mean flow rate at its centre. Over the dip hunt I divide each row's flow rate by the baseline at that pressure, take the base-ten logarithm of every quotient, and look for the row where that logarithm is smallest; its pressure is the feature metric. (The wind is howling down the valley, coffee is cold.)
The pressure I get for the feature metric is 145.0 kPa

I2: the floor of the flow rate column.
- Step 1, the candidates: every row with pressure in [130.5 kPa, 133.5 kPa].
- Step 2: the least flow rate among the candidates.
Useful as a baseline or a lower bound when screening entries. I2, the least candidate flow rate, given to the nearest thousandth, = 7.703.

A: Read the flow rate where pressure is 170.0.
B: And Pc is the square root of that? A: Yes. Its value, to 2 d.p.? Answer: 2.16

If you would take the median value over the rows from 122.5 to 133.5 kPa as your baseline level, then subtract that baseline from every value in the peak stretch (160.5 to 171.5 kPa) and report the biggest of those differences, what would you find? -2.6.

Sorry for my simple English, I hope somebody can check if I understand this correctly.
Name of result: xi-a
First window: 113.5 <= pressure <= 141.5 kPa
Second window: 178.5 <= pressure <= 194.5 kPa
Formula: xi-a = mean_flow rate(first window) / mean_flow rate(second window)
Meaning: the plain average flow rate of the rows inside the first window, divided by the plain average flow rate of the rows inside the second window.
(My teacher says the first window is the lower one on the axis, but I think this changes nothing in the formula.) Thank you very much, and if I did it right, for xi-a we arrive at 1.01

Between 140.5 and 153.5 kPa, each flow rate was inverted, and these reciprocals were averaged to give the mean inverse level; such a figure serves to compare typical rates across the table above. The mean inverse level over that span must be 0.14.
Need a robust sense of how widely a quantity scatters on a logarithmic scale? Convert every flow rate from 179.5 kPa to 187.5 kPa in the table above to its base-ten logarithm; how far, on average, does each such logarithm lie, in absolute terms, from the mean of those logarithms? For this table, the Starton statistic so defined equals 0.042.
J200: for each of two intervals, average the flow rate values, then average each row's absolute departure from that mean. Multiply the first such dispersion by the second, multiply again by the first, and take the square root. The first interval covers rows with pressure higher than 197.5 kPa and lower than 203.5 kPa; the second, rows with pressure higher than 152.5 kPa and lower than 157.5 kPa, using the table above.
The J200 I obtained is 0.14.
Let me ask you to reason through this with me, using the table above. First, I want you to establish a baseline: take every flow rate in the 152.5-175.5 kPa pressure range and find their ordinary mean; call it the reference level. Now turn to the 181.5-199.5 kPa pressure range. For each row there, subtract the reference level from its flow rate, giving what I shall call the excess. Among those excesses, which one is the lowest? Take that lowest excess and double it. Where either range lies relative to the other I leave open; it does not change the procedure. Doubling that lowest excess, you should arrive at 2.7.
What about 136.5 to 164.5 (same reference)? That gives -0.8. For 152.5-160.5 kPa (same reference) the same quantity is 0.7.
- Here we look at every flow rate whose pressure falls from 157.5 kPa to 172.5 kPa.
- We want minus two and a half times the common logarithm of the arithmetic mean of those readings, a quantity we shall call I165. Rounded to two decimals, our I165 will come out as -1.71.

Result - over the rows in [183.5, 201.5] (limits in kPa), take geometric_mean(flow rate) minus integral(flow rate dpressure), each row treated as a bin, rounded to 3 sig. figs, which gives -167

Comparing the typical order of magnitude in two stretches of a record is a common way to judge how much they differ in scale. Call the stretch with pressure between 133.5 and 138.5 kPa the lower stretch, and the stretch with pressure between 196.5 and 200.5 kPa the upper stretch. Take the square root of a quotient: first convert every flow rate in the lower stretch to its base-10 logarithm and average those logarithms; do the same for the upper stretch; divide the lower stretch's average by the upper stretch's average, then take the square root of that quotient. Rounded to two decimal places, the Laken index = 0.91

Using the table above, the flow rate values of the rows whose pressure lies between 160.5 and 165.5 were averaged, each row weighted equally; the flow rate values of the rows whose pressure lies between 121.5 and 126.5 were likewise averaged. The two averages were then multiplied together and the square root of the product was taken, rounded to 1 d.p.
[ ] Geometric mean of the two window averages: 6.2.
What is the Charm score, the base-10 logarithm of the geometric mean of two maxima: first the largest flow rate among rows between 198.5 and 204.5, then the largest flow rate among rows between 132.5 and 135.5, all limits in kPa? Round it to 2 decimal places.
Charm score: 1.00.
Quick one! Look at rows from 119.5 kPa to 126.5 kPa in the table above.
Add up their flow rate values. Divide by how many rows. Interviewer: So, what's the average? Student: 7.8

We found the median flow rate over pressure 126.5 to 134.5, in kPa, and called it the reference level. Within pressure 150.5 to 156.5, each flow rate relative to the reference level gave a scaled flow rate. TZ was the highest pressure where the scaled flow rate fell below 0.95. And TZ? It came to 156.0 kPa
